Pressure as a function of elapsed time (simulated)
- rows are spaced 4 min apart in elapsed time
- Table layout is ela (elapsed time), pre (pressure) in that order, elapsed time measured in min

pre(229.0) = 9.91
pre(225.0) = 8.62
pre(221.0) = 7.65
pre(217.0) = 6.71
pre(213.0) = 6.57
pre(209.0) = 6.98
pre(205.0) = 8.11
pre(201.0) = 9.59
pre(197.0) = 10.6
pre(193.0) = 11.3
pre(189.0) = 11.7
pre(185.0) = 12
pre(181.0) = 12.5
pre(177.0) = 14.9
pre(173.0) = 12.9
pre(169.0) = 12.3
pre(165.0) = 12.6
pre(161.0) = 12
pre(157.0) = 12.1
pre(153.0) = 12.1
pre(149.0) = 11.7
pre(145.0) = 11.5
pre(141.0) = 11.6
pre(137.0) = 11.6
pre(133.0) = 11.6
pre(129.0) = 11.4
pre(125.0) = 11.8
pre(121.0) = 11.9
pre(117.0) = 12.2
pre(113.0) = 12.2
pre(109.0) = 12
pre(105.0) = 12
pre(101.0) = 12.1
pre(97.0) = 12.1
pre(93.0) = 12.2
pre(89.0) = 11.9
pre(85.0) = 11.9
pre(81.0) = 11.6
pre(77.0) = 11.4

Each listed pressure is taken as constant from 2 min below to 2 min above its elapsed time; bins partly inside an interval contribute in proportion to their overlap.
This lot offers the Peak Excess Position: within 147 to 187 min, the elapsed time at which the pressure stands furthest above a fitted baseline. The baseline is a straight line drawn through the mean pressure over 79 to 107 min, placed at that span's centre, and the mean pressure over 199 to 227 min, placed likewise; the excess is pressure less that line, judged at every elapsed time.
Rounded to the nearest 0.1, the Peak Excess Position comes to 177.0 min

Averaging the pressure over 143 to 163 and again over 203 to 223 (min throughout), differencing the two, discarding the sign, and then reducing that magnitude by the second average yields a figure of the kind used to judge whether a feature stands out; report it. -2.5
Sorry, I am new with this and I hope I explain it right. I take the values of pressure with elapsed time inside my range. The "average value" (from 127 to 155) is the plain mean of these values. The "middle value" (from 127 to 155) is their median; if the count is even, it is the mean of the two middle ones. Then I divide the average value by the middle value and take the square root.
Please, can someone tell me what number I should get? 1.00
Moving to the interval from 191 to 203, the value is 1.00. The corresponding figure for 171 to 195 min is 1.01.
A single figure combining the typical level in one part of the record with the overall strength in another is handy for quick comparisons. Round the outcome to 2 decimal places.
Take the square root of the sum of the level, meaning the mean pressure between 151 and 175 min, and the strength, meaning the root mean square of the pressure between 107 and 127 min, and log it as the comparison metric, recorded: 4.94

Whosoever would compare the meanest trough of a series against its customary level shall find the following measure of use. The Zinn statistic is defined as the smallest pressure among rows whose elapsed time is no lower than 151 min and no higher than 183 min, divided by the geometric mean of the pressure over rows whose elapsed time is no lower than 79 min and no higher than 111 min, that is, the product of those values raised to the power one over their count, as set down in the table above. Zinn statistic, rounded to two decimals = 1.00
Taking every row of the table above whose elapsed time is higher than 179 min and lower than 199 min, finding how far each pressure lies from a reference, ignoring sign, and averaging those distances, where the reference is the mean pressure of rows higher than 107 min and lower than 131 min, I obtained 0.56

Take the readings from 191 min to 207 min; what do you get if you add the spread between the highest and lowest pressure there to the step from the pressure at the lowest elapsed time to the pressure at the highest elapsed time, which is 0.0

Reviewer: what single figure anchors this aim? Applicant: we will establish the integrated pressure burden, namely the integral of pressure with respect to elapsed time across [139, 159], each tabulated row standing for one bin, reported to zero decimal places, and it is 236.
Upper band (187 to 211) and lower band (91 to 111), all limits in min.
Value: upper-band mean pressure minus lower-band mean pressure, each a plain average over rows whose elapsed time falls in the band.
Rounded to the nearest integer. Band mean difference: -2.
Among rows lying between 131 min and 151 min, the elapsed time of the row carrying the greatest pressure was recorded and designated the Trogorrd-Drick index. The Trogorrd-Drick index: 149.0 min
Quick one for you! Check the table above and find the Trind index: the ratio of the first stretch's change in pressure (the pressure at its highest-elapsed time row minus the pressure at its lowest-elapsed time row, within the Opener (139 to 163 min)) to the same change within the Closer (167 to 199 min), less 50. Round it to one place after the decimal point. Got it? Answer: -50.2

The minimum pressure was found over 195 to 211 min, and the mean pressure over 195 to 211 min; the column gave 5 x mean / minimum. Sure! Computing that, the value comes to 6.3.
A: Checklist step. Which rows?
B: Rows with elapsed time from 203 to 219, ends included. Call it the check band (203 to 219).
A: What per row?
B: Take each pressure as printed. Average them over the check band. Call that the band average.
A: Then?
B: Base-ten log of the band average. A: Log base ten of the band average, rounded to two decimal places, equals 0.85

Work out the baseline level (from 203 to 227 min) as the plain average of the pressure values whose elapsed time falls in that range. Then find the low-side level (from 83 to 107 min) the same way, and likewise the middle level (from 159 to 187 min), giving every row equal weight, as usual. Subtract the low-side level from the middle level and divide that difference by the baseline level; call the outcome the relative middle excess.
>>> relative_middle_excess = 0.095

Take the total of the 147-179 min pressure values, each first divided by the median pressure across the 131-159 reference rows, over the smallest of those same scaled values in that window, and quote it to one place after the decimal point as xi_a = 8.6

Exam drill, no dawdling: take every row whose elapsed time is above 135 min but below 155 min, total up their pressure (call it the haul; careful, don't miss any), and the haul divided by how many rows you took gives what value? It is 11.7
